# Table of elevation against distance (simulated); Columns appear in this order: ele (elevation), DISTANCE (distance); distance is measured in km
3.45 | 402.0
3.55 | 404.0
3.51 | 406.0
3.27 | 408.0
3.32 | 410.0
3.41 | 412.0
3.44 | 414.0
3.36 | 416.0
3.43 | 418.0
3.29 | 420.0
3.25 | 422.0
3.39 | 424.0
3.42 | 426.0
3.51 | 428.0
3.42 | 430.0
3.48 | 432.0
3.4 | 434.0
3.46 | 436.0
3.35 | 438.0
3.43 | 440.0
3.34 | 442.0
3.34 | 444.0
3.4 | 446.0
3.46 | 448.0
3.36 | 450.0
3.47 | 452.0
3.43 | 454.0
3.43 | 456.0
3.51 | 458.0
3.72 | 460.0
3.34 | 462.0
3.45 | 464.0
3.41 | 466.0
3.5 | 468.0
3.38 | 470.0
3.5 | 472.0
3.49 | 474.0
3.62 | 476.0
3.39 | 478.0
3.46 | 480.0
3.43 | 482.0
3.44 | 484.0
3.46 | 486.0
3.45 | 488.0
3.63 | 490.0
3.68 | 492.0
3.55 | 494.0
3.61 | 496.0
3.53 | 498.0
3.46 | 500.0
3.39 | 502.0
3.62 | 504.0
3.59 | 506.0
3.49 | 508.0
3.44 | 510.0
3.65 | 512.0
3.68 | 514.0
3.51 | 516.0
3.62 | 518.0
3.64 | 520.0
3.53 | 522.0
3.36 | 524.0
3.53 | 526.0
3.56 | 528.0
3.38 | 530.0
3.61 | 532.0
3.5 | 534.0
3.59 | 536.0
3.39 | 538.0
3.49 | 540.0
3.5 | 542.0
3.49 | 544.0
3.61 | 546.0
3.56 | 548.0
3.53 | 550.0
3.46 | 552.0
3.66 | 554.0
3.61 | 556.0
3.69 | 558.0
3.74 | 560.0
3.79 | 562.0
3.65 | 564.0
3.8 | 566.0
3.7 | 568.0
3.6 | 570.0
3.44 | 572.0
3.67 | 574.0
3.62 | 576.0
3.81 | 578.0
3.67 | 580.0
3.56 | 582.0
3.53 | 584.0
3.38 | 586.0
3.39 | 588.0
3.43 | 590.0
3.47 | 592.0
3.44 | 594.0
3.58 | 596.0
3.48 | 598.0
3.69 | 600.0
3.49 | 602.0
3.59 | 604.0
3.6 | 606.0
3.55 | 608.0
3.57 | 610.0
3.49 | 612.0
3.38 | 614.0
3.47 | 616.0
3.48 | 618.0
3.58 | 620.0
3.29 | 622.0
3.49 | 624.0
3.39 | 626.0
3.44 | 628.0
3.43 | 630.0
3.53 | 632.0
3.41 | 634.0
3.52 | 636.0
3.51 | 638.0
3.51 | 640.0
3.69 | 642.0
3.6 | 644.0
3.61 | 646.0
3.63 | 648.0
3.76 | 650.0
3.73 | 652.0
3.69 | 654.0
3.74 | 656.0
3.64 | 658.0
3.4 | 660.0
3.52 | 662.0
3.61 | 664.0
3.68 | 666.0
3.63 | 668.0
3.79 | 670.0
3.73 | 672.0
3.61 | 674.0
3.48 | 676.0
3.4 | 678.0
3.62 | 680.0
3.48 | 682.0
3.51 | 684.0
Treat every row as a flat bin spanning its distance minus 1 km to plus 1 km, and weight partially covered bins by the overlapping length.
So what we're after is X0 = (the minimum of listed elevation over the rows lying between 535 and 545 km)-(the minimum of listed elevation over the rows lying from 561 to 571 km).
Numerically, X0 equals -0.21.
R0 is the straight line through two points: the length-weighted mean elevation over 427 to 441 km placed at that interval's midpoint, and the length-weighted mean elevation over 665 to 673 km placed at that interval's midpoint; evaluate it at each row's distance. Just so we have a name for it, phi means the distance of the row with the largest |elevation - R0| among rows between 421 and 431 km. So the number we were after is 422.0 km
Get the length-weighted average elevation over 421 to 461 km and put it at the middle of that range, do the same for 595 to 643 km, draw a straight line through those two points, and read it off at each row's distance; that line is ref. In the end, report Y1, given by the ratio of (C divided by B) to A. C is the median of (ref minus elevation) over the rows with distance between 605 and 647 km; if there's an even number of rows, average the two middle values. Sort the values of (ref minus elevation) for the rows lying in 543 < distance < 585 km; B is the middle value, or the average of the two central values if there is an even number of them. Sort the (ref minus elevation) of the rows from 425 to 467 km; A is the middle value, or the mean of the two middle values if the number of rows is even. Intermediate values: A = 0.00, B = -0.135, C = 0.01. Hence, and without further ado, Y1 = -12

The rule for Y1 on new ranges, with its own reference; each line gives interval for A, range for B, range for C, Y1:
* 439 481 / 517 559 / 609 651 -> 46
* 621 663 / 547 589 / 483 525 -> -99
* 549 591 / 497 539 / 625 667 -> -9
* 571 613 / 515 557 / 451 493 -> -4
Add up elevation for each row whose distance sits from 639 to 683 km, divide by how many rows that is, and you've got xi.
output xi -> 3.62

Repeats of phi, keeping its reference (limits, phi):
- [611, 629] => 622.0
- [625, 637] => 626.0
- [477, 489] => 478.0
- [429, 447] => 444.0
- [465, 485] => 476.0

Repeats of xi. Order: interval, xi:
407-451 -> 3.39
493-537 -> 3.54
